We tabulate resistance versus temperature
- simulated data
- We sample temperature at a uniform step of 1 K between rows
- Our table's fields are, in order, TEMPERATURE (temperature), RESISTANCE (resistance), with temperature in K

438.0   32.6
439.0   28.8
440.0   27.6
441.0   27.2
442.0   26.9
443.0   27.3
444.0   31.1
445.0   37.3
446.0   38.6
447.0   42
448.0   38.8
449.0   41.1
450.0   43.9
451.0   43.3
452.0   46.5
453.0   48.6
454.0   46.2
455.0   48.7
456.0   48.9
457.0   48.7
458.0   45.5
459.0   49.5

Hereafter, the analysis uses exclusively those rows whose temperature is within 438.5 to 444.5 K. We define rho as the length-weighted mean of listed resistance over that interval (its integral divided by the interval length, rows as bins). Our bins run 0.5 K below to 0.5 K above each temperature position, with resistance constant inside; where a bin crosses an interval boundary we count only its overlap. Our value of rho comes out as 28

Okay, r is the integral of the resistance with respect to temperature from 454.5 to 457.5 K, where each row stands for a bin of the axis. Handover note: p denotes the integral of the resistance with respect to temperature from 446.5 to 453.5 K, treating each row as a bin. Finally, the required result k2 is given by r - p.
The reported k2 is -158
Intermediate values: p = 304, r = 146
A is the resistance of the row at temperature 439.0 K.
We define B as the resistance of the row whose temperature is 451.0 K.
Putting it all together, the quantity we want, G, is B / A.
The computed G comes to 1.5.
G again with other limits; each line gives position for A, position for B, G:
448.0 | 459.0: 1.3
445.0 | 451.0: 1.2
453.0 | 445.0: 0.8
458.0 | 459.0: 1.1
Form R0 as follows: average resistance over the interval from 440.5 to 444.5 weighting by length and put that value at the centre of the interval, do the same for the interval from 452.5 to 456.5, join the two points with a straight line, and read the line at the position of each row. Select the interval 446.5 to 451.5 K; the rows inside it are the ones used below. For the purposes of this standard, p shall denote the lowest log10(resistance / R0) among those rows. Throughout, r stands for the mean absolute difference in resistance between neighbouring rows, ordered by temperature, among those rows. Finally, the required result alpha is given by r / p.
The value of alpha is 214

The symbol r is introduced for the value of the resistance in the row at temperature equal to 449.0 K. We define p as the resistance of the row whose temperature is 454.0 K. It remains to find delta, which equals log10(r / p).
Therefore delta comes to -0.05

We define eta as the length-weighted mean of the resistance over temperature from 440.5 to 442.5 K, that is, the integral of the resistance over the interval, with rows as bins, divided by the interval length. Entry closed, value 27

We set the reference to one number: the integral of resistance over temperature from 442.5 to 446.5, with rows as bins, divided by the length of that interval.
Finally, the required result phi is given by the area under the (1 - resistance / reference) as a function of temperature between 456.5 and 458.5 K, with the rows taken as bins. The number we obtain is -0.8 K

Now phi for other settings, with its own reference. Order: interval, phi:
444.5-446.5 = -0.3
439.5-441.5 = 0.4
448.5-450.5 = -0.5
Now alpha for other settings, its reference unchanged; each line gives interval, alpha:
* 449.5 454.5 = -209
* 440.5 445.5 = -105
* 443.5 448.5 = 524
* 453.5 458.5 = -21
